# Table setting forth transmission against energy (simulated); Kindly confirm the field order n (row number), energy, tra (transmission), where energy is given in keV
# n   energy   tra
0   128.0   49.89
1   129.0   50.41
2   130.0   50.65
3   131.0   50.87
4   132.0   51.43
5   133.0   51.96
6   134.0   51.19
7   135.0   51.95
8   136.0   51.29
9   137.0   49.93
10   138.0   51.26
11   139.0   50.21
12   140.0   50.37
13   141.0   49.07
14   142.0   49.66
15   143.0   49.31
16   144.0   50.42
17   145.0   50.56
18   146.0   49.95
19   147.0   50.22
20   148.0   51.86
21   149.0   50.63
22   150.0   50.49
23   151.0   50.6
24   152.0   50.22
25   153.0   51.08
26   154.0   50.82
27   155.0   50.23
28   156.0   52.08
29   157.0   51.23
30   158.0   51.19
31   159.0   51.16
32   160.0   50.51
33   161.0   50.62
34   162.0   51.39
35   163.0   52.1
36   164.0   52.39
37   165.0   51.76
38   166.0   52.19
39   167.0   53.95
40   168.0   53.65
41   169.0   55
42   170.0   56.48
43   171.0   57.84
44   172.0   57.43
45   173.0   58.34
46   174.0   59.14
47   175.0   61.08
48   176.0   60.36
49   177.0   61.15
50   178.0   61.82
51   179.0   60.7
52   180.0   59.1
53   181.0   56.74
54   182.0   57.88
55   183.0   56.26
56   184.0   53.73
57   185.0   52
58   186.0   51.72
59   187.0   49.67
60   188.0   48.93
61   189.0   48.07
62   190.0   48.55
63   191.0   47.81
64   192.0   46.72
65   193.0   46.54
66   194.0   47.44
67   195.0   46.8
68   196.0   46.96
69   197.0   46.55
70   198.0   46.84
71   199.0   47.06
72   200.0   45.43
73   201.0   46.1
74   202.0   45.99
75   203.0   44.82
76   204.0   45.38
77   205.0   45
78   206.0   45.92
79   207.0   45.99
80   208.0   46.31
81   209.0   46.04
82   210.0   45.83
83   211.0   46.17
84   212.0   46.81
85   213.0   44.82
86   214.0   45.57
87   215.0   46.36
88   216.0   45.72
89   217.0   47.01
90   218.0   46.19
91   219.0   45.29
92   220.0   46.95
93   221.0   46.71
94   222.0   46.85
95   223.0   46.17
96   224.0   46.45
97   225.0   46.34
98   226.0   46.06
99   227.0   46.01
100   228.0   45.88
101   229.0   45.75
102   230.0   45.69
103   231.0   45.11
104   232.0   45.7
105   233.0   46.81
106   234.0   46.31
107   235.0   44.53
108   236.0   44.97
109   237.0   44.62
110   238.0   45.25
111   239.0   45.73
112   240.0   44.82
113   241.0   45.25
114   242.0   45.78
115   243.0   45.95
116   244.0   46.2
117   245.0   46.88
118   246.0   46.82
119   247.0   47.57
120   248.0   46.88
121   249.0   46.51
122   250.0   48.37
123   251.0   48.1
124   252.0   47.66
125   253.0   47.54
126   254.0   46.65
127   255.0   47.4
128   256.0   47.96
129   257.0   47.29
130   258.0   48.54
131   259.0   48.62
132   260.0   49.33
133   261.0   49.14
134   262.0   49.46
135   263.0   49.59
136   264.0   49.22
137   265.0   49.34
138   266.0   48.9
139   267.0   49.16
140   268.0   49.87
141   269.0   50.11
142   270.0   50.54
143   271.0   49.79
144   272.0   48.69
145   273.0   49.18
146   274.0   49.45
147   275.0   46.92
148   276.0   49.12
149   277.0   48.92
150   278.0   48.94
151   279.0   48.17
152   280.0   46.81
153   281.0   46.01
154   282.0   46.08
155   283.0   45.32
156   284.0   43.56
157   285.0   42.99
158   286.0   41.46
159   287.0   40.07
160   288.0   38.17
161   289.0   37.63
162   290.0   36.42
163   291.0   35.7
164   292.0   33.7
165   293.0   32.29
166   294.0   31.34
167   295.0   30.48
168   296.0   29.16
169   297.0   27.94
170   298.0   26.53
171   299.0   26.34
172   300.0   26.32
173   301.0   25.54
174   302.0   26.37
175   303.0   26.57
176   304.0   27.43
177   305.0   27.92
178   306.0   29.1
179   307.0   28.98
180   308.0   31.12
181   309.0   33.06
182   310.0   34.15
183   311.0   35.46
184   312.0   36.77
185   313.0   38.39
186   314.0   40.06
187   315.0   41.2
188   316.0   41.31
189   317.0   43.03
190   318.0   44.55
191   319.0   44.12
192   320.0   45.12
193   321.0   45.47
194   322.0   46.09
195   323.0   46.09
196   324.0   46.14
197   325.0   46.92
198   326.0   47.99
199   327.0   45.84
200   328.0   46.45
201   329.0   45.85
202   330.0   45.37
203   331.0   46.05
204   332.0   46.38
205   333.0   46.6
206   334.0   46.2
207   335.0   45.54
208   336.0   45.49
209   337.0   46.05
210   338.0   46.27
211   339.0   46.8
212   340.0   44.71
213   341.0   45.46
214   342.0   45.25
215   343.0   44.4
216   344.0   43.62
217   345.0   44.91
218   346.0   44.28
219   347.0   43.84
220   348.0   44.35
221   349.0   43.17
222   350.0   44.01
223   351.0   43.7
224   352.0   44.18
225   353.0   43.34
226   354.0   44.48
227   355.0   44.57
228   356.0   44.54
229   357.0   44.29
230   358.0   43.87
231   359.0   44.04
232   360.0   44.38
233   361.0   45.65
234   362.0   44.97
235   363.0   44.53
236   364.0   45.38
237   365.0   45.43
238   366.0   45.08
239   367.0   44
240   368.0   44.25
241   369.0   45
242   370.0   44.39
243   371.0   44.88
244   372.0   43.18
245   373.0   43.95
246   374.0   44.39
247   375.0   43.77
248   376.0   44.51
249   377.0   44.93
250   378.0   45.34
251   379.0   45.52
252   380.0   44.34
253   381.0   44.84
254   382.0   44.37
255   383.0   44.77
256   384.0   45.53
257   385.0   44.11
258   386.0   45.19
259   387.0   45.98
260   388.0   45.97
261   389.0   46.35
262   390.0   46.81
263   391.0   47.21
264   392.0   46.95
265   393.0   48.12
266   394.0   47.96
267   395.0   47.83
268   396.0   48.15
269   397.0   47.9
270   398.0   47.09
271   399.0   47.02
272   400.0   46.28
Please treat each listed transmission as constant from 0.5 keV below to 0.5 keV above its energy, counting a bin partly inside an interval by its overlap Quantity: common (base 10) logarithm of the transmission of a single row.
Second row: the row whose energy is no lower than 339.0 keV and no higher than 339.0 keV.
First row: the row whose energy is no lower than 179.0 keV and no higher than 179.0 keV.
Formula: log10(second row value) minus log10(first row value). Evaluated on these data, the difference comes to -0.11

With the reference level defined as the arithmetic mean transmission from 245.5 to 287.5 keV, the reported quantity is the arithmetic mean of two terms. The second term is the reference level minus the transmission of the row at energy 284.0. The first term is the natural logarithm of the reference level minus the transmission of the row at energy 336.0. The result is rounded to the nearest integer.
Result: 2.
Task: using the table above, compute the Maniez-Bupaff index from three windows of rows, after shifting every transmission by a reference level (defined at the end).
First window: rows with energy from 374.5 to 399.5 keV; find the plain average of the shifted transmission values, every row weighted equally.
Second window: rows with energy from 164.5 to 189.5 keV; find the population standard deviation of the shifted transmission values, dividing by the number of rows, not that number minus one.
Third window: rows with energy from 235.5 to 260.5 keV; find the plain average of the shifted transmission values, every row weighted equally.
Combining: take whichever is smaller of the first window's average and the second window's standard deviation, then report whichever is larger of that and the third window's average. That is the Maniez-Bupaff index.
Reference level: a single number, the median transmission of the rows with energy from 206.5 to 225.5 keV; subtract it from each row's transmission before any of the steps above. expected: 0.64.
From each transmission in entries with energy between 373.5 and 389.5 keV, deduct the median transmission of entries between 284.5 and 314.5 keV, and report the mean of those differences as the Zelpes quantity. 13.2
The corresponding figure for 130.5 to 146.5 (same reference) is 18.8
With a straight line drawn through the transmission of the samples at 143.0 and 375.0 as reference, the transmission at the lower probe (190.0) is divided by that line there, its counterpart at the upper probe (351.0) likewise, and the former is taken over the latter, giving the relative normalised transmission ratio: 1.02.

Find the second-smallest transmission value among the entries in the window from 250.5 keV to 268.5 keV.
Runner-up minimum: 47.29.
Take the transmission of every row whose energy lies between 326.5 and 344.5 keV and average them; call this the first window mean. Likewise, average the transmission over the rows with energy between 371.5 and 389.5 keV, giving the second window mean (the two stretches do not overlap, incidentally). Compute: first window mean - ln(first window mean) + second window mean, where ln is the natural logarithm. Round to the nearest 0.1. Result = 86.7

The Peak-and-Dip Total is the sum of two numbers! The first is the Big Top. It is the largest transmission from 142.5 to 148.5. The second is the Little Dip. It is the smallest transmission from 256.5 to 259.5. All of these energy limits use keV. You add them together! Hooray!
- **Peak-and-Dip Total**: 99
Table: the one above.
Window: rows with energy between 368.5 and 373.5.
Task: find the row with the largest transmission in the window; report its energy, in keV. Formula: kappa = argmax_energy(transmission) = 369.0 keV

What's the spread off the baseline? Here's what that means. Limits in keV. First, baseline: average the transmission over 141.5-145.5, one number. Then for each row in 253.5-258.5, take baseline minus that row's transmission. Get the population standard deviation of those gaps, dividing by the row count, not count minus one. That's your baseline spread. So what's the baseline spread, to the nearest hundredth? 0.64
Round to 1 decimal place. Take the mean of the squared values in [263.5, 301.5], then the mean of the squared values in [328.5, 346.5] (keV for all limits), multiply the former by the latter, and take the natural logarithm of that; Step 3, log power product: 15.1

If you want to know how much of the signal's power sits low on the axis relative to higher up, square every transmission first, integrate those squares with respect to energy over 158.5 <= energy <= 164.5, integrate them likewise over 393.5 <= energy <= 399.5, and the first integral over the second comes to 1.16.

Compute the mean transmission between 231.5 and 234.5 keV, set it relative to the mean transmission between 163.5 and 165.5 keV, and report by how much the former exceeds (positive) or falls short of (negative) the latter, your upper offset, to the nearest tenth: -5.8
